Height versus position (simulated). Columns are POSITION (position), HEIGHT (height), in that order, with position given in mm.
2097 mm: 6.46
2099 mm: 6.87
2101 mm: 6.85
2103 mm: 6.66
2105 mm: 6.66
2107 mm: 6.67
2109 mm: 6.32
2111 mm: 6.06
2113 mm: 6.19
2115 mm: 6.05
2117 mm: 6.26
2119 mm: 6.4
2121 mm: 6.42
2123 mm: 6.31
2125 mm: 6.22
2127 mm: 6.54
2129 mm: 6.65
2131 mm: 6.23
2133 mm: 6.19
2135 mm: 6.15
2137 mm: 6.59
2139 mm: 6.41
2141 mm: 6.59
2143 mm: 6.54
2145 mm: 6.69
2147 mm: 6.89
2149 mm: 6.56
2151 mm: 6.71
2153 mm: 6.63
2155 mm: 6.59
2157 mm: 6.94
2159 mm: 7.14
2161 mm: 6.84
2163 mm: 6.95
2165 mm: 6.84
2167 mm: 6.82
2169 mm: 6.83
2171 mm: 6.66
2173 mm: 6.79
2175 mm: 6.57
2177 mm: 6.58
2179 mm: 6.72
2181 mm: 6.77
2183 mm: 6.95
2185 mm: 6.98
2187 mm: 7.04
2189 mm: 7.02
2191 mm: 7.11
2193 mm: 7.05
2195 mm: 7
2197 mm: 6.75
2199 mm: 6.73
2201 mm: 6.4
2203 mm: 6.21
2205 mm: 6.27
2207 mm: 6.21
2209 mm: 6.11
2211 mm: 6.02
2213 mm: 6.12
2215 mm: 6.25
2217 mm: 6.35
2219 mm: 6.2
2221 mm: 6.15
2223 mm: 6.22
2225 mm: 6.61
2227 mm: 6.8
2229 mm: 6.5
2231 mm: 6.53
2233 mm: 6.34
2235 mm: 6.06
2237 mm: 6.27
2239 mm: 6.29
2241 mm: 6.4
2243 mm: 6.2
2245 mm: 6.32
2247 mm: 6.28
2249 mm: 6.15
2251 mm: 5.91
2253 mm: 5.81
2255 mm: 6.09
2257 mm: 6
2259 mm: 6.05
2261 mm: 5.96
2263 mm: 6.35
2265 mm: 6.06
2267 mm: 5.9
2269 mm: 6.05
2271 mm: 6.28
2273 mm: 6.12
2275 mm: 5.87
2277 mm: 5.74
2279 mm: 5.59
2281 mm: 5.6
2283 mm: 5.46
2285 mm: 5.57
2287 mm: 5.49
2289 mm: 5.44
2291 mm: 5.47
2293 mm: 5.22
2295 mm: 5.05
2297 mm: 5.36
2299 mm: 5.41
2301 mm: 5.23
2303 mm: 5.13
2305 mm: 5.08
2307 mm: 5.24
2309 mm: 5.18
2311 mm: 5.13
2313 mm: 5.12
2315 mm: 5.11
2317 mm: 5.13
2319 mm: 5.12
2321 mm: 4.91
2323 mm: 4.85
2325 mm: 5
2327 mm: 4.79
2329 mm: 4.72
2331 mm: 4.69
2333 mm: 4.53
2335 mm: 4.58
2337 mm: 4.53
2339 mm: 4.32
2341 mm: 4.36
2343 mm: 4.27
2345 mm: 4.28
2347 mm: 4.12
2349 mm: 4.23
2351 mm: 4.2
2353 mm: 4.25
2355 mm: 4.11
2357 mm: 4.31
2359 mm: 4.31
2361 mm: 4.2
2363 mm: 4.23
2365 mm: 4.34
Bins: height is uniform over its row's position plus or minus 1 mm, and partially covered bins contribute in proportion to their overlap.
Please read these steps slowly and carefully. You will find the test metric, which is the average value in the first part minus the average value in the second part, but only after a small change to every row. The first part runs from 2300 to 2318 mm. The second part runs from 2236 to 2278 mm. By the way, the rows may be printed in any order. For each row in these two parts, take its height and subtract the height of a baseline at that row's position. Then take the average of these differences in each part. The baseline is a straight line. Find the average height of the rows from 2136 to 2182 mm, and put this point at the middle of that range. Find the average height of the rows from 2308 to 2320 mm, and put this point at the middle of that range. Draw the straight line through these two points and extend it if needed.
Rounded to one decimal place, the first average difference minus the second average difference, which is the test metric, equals -0.4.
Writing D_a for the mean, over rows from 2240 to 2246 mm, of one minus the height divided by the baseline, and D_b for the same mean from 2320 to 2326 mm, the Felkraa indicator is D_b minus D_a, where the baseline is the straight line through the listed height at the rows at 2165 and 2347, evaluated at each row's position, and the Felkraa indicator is 0.01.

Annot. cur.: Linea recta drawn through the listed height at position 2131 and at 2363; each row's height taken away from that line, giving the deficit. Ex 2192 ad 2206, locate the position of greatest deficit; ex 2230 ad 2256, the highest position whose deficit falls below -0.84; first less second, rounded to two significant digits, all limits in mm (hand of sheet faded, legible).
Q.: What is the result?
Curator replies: -52 mm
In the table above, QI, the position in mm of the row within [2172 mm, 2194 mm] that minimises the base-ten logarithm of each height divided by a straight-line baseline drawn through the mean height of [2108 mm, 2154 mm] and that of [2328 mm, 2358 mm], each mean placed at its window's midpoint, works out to 2175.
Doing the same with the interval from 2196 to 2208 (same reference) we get 2203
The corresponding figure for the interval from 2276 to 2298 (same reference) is 2295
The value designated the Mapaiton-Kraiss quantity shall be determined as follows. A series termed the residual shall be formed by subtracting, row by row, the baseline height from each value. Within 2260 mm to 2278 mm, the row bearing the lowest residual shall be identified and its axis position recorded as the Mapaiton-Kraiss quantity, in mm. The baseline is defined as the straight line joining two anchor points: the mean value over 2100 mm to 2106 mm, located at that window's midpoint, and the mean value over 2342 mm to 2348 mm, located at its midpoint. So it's 2277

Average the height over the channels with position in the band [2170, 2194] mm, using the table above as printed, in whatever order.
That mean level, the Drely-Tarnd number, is 6.85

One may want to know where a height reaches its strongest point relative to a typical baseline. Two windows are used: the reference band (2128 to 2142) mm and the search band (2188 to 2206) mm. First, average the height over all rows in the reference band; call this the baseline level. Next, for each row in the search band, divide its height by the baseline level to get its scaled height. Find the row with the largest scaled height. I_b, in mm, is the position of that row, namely 2191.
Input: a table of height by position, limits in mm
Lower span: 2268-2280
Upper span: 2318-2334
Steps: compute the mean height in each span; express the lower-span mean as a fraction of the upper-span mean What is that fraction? 1.23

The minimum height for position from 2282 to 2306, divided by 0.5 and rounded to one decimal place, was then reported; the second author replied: 10.1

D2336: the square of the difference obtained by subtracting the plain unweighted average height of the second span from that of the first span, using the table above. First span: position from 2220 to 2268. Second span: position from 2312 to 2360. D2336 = 3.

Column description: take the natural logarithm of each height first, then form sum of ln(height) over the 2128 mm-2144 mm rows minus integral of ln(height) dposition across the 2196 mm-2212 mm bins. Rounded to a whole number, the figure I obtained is -15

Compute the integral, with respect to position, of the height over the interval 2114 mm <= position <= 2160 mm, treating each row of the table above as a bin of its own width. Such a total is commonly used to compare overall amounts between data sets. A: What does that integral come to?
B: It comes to 299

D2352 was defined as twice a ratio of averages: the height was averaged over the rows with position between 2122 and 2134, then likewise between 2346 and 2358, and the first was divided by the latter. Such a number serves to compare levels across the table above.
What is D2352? 3.02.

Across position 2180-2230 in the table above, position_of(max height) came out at 2191 mm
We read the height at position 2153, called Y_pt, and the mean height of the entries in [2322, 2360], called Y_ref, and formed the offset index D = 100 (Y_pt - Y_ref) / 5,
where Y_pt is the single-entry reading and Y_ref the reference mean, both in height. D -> 44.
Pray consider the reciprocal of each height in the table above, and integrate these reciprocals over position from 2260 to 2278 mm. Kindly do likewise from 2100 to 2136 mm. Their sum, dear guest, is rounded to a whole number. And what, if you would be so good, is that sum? 9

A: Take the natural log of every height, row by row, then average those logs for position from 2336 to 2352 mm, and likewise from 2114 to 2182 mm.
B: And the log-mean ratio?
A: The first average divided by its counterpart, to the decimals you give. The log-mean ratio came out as 0.77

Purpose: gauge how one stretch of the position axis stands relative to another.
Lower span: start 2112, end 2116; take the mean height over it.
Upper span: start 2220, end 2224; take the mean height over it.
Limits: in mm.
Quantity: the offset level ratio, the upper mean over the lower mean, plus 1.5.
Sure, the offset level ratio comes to 2.51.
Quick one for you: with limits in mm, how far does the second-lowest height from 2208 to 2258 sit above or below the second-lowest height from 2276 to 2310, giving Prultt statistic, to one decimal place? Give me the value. 0.8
